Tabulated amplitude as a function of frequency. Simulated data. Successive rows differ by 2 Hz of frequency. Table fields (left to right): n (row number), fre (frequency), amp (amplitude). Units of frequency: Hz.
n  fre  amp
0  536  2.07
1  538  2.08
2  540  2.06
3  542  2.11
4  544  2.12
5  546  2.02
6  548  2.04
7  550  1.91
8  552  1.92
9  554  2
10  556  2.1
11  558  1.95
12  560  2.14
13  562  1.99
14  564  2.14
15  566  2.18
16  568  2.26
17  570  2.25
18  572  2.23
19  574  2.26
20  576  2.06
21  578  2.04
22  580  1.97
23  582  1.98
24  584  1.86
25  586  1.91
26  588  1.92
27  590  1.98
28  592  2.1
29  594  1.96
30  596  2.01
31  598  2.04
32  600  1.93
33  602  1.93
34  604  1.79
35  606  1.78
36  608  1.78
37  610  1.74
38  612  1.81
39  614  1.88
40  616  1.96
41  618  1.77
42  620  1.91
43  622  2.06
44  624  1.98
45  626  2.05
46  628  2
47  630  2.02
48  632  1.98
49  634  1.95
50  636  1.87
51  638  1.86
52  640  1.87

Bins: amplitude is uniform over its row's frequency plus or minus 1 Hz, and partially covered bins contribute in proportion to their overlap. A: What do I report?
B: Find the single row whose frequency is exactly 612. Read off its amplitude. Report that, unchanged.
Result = 1.81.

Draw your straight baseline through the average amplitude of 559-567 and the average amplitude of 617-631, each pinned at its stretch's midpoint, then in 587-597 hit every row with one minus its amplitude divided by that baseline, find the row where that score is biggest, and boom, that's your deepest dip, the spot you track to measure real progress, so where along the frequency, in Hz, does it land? 588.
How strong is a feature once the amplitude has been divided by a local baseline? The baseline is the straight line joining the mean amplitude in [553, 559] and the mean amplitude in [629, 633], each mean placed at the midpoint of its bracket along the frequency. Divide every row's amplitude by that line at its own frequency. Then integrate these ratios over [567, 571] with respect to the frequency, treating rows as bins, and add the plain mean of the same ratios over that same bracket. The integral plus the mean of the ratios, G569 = 5.6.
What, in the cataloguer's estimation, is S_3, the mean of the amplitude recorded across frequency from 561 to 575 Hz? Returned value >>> 2.19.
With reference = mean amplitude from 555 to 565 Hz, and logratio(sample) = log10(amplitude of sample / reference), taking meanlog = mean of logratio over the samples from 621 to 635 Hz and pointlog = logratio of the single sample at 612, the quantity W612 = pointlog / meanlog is 4.6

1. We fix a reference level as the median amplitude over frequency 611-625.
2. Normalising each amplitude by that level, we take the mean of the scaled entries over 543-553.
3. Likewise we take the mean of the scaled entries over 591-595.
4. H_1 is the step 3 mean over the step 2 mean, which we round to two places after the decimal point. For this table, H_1 1.01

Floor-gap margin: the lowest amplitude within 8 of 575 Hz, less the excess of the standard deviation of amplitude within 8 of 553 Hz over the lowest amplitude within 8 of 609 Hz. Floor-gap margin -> 3.63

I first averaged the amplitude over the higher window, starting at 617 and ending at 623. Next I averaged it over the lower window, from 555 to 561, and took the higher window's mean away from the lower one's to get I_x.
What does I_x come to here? 0.15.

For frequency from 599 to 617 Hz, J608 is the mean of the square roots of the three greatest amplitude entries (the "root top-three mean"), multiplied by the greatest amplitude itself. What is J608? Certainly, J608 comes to 2.7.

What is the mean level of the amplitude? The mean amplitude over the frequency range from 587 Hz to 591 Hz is 1.95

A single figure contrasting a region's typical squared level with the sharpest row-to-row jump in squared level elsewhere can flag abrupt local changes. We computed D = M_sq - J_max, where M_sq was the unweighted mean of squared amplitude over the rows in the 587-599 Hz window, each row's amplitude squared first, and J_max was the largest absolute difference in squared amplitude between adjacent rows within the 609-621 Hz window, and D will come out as 3.3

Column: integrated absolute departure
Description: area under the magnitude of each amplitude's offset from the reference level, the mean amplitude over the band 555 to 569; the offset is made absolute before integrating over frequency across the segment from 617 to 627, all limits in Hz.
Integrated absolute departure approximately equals 1.55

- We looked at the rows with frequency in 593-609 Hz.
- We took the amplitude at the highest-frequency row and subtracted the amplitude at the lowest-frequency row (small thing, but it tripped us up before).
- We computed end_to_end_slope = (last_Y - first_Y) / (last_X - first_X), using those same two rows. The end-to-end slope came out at -0.013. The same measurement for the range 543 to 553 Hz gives -0.025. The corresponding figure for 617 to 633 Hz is 0.015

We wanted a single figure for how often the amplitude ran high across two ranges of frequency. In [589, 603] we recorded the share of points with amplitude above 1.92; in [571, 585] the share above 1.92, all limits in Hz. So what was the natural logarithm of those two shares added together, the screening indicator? 0.6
